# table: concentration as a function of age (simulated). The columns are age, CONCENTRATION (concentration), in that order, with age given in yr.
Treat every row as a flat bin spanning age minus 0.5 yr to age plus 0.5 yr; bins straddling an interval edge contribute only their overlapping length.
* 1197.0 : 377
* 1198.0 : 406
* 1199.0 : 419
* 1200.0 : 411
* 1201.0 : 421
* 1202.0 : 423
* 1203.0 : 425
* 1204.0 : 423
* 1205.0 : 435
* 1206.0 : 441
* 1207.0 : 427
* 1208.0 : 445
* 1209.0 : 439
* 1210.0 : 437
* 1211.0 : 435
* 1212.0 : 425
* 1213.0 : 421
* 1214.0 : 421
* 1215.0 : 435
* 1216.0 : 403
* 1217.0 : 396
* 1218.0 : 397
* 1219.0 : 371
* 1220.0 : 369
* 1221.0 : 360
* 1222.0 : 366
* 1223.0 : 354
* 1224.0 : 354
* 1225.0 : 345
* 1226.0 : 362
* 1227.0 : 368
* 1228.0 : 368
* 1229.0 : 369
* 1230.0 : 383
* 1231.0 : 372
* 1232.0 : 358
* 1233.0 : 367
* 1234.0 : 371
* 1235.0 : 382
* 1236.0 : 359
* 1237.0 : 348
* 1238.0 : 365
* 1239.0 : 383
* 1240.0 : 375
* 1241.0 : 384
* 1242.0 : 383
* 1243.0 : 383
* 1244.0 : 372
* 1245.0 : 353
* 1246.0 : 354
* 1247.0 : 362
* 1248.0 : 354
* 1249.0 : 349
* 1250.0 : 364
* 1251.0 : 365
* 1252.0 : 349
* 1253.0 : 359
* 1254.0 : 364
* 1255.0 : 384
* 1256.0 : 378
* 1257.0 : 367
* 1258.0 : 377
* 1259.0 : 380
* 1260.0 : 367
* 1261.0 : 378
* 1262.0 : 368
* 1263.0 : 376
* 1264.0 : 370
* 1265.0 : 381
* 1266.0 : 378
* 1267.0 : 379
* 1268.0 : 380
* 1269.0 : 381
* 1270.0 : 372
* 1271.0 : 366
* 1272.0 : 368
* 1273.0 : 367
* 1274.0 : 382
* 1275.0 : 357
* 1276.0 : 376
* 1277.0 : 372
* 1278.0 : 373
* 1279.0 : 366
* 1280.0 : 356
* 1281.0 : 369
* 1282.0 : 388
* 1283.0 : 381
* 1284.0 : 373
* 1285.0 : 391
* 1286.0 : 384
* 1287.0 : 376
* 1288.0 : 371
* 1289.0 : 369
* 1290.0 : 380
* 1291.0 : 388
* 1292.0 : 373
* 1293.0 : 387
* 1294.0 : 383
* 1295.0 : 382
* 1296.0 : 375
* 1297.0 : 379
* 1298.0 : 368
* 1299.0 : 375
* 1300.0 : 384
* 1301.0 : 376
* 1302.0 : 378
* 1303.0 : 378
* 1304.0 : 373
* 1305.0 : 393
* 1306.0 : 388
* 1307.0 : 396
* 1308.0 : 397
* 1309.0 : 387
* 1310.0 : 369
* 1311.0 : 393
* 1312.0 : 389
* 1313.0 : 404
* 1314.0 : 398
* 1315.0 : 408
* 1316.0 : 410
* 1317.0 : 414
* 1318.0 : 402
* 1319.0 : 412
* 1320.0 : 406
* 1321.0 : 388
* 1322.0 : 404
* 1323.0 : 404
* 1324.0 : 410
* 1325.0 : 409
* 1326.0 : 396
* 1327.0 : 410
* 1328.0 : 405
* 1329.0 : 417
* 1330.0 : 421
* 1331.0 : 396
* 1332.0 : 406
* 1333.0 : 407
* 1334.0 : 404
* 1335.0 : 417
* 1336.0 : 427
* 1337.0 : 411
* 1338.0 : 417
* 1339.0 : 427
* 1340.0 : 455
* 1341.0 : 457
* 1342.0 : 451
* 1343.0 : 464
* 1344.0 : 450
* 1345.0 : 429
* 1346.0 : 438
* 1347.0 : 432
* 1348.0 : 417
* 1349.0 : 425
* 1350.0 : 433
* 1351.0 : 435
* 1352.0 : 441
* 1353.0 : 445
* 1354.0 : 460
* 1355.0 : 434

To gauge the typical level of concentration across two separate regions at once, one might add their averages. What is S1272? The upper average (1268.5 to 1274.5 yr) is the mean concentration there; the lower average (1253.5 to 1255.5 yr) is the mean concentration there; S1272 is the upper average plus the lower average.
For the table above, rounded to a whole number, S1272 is 747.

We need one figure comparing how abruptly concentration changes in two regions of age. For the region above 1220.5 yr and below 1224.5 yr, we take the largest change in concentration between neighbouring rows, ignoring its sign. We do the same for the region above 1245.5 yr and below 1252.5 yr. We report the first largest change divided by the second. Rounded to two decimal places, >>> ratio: 0.75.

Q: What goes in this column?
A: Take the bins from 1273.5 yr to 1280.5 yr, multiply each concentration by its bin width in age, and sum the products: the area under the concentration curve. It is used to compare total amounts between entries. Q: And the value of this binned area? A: 2582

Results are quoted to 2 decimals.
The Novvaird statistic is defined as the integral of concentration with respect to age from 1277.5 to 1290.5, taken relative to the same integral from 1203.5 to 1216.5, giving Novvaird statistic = 0.87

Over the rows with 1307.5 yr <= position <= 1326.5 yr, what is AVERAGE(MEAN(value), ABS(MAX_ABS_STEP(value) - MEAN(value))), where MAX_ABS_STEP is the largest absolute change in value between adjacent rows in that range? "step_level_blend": 388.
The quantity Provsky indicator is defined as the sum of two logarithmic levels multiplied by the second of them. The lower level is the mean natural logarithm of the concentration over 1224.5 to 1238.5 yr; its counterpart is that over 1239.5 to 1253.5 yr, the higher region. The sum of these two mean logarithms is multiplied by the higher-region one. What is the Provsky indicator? 70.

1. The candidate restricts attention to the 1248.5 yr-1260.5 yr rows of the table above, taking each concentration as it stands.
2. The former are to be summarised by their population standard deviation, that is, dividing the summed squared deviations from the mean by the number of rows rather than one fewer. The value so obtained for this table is 11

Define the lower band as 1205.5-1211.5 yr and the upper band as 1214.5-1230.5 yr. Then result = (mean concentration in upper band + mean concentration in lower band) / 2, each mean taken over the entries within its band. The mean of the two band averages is 406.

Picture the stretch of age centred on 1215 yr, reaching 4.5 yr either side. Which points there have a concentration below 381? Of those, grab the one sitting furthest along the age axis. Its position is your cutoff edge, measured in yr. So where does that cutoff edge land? 1219.0 yr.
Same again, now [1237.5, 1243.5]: 1240.0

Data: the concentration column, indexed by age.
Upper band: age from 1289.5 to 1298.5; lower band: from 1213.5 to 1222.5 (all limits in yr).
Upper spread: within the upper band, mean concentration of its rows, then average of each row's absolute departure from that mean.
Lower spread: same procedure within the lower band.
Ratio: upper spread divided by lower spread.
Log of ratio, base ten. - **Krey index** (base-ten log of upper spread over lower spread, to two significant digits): -0.63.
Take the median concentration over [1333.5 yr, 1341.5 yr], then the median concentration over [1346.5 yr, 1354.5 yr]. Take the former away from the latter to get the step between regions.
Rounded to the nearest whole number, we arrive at 12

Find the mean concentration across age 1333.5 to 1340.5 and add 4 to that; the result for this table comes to 427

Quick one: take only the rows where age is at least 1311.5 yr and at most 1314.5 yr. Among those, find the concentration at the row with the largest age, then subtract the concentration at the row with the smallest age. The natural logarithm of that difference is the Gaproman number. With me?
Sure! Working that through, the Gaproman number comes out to 2.2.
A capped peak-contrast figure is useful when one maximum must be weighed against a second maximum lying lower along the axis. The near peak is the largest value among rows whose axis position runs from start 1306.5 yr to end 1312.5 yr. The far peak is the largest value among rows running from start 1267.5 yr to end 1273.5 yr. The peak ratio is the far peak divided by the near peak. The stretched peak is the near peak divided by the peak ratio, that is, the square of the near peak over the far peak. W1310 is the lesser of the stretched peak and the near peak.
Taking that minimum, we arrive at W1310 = 397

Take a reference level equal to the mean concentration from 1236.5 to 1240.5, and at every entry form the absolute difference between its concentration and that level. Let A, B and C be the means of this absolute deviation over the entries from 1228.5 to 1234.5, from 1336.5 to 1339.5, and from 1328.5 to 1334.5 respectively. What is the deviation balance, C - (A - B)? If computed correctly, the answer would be 86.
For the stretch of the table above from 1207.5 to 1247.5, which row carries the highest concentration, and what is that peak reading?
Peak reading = 445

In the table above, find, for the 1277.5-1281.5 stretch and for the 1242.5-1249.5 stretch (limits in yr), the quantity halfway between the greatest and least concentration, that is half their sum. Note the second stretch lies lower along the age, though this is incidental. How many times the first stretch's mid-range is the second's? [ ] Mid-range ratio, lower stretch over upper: 1.00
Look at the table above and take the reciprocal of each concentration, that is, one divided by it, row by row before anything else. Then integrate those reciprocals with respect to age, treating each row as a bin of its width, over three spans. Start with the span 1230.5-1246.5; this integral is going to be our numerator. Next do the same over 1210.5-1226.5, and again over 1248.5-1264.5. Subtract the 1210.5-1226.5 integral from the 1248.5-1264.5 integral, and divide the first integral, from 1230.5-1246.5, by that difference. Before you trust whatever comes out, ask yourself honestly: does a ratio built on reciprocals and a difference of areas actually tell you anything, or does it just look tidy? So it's 22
